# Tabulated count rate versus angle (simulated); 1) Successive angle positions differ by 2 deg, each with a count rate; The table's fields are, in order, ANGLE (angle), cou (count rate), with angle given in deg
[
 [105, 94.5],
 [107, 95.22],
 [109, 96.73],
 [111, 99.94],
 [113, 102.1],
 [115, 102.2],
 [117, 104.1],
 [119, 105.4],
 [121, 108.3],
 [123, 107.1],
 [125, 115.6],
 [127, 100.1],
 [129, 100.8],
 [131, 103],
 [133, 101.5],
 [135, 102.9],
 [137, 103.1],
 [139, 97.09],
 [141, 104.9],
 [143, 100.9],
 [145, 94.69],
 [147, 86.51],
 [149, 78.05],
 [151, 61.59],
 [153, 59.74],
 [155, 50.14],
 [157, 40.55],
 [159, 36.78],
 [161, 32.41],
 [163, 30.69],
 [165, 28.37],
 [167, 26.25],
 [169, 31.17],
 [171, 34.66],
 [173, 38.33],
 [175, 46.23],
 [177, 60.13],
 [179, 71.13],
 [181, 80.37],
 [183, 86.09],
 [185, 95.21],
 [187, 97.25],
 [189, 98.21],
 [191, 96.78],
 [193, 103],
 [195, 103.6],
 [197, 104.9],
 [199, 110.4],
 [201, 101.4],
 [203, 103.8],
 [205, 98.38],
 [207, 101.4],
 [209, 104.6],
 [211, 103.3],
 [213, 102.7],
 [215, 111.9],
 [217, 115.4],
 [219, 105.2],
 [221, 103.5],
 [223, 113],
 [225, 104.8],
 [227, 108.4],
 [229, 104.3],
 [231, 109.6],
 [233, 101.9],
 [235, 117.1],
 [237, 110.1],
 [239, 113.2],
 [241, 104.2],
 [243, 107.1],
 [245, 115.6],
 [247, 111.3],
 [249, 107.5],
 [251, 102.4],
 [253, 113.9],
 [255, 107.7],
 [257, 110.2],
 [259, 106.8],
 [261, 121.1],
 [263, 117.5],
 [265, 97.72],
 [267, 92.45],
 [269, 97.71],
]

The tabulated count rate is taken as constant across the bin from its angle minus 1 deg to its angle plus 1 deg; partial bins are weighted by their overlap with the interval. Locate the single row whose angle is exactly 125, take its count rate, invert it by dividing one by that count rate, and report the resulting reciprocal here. 0.0087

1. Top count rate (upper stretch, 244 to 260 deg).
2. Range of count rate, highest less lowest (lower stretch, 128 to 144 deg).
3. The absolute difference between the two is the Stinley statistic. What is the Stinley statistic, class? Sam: 108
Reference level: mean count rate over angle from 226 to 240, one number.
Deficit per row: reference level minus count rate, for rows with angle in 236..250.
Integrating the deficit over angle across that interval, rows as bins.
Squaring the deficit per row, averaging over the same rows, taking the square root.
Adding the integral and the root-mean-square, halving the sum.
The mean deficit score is -3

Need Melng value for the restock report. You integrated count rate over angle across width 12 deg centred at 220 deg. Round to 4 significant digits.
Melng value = 1308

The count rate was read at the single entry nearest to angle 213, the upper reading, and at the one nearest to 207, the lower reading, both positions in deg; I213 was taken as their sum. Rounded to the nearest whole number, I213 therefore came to 204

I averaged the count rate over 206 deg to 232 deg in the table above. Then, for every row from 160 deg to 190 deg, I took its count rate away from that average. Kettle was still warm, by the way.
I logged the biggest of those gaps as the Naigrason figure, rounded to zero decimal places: 81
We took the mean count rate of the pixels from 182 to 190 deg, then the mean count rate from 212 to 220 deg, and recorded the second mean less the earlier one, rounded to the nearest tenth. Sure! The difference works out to 14.6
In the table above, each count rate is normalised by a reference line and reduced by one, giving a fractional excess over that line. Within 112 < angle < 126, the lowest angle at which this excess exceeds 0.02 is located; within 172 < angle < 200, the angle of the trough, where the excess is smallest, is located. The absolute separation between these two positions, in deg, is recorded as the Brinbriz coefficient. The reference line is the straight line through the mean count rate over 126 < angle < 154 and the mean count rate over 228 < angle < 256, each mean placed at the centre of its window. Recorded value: 60 deg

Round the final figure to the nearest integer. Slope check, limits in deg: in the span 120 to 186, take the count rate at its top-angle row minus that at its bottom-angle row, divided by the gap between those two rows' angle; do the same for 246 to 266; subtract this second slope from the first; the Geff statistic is 1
